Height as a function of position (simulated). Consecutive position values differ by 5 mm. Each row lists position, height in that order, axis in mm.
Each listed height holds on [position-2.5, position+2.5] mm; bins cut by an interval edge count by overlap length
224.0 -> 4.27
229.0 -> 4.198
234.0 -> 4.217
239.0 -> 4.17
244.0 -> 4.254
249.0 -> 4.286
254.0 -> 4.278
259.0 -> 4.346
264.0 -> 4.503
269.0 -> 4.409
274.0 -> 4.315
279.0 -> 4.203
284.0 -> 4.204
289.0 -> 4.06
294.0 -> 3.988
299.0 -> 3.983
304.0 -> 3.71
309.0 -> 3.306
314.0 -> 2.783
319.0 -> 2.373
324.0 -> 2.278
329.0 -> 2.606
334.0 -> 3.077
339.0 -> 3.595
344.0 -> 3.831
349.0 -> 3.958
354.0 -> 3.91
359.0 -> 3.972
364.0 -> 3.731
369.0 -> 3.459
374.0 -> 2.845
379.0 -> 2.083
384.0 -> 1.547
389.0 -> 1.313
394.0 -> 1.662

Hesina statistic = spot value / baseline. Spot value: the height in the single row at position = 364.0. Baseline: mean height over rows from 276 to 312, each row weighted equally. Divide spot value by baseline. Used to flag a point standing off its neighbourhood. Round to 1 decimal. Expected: 1.0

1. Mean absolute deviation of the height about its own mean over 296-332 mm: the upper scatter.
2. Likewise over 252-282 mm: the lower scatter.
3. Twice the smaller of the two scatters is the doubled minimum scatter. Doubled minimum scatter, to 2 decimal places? 0.15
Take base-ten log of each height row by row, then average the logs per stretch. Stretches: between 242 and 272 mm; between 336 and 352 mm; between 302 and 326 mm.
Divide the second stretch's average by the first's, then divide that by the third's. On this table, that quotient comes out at 2.0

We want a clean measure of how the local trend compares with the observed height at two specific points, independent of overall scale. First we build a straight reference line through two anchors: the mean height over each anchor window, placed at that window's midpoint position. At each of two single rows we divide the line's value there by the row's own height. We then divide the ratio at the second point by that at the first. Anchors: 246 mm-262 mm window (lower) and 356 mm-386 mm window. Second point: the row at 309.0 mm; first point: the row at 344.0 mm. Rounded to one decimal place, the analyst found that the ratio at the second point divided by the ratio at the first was 1.3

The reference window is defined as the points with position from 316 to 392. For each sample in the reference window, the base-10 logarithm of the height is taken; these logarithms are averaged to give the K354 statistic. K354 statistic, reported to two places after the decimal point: 0.45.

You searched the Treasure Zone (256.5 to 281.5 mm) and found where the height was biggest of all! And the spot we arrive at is 264.0 mm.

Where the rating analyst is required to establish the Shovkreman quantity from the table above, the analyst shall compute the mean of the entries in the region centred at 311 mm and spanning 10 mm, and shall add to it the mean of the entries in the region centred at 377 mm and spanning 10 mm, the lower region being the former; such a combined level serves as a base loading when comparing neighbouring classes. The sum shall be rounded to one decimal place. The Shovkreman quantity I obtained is 5.5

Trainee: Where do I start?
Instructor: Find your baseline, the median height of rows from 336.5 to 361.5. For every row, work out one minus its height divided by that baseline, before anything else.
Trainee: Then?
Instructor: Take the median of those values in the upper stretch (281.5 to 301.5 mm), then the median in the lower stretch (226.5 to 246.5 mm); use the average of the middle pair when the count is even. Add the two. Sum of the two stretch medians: -0.11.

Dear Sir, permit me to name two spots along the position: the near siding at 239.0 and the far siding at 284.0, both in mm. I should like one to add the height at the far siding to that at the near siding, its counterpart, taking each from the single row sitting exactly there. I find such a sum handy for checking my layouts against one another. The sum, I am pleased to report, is 8.4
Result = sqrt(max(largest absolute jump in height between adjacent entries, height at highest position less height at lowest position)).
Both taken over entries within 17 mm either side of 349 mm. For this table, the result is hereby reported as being 0.81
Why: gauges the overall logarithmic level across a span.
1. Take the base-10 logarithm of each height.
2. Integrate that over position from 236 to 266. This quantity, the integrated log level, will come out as 19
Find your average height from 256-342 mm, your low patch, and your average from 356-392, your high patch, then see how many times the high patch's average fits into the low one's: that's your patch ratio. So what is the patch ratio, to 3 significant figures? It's 1.34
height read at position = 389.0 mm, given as 1.313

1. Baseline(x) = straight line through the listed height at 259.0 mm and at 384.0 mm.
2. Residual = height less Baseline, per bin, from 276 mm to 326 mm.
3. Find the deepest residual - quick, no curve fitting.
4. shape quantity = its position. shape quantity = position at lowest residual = 319.0 mm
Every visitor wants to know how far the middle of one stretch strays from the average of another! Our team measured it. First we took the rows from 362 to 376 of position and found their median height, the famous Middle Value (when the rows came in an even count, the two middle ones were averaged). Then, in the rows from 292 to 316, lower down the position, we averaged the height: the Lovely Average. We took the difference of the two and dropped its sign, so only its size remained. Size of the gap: 0.10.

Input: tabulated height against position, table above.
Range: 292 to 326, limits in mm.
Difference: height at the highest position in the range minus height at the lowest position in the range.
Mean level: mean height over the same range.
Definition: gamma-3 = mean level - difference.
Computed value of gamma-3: 4.9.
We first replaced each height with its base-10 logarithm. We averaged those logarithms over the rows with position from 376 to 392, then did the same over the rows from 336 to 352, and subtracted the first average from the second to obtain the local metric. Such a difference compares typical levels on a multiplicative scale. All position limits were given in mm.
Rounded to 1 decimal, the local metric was 0.4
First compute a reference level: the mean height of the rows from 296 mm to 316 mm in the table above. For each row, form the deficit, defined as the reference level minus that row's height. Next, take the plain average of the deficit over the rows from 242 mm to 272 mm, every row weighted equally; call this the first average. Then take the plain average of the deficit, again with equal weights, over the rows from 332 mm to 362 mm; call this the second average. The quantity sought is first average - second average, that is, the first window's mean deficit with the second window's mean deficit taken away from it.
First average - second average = -0.6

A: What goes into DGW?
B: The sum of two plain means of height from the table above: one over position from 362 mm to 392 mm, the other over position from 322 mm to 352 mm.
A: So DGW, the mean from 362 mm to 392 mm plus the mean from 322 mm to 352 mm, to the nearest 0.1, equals 5.7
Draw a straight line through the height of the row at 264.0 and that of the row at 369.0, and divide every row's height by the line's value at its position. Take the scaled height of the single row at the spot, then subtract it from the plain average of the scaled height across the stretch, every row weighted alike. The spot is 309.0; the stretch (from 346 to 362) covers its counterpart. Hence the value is 0.28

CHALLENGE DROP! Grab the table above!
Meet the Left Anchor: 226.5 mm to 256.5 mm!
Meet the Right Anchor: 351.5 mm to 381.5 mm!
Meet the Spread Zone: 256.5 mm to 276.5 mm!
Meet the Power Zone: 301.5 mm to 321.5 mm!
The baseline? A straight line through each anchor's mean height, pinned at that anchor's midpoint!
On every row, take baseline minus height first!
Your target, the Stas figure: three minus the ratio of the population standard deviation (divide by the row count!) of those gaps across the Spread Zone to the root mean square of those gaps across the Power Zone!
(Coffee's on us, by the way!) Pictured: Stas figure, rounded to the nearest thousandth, 2.914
